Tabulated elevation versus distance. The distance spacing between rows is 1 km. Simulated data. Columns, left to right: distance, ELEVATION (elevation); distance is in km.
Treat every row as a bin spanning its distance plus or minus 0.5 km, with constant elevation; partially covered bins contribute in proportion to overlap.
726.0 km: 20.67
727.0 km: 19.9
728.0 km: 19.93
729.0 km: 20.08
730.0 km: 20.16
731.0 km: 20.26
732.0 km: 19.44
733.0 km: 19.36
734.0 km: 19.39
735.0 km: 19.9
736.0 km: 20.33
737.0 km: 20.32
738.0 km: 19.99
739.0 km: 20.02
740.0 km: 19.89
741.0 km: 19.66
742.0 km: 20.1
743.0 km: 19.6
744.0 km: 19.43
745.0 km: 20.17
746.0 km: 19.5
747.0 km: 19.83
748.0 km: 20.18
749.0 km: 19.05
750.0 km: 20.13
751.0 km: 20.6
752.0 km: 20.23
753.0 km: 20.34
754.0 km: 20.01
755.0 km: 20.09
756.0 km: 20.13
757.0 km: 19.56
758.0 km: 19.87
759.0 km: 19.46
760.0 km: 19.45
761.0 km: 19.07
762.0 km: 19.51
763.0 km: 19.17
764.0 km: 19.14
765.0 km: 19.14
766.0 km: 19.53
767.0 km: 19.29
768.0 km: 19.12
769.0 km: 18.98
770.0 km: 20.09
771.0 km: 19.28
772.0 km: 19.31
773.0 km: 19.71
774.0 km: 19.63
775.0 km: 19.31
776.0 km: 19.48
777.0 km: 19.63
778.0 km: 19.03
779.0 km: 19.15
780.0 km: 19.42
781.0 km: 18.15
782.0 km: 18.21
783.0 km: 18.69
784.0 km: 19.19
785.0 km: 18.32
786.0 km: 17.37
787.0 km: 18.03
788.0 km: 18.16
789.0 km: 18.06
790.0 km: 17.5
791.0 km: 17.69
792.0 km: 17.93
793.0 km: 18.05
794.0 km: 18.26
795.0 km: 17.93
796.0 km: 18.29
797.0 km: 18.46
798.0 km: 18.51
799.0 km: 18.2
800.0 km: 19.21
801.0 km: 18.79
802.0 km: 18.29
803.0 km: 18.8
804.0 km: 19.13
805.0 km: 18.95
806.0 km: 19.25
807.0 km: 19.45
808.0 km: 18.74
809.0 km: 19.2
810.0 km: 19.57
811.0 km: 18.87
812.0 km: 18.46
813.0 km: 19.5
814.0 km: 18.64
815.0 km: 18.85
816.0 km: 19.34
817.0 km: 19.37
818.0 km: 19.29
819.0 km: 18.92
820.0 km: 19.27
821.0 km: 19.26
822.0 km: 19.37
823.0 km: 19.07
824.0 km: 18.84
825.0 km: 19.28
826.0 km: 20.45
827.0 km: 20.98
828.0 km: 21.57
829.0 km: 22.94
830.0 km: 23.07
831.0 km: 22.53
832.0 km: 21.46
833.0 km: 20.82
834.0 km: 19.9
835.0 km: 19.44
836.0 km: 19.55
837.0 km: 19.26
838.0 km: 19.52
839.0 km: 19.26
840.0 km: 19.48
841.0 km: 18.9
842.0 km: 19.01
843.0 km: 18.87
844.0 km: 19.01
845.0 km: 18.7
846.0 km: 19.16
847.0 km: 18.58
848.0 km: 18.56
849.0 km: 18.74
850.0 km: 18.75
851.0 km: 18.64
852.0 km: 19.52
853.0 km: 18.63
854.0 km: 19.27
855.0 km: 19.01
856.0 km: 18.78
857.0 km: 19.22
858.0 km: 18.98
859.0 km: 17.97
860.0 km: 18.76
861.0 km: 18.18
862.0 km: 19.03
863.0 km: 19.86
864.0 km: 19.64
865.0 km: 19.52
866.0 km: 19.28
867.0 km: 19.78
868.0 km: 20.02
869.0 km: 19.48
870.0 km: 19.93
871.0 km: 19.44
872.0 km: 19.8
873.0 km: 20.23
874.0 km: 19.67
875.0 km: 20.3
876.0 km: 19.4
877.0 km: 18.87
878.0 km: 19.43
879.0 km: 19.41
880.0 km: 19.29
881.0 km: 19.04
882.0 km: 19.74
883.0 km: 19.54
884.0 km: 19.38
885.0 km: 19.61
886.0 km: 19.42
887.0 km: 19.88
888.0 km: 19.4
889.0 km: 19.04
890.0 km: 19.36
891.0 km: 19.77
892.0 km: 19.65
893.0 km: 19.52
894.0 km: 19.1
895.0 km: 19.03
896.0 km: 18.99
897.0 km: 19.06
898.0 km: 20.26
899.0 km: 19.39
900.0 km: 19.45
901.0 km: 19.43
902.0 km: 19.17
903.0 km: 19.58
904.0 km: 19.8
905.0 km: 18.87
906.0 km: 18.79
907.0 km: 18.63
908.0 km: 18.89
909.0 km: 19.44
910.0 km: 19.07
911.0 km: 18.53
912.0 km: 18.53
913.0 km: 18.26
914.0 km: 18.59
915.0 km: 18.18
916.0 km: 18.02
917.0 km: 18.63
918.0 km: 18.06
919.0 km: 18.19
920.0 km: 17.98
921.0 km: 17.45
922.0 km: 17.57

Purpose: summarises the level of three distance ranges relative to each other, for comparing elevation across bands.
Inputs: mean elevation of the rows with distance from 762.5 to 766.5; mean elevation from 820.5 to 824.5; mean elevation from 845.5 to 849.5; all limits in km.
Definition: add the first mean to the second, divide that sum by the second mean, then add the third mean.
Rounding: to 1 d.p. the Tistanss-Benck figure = 20.8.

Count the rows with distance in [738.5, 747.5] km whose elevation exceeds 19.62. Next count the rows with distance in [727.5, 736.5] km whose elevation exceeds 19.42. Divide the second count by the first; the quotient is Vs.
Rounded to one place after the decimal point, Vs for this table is 1.2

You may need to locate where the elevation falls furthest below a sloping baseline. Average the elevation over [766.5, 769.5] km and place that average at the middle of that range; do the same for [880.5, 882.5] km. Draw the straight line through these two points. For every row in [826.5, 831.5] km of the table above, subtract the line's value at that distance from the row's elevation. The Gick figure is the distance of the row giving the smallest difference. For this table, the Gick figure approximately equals 827.0 km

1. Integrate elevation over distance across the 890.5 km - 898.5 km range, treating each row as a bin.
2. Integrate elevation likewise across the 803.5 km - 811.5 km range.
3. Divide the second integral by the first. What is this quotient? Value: 0.99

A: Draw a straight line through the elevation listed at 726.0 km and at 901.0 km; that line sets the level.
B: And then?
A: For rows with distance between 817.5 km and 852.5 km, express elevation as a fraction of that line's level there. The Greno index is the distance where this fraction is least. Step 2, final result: 848.0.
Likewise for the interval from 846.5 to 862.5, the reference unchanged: 859.0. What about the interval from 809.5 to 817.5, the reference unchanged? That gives 812.0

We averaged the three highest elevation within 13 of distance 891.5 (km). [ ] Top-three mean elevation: 20.0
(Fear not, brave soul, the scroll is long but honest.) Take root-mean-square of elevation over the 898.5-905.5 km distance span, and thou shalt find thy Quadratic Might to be 19.4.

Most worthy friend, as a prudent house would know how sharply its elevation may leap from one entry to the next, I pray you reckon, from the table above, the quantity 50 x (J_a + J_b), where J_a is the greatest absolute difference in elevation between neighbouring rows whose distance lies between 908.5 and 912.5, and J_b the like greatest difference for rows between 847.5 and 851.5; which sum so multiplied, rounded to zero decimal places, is 36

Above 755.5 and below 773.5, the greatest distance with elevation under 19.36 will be 772.0 km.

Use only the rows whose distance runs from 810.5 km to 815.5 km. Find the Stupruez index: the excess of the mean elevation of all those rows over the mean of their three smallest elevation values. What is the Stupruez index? 0.21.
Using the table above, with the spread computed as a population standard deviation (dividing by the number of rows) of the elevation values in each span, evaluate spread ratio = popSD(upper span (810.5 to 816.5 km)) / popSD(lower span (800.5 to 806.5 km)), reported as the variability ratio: 1.2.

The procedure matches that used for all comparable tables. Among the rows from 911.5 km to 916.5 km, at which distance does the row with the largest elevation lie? 914.0 km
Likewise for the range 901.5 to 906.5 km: 904.0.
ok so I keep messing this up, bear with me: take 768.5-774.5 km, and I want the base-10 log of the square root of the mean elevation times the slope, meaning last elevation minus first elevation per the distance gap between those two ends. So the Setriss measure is 0.20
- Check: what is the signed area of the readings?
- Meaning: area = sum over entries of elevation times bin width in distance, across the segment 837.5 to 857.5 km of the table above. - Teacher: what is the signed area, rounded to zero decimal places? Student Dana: 380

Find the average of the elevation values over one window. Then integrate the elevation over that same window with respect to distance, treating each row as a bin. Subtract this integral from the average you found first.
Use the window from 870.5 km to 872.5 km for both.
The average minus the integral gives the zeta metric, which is -19.6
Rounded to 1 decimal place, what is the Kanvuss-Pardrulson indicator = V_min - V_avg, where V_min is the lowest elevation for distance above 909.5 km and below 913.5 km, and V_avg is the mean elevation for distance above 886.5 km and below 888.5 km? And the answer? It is -1.4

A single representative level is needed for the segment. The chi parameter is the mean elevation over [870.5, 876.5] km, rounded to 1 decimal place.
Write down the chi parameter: 19.8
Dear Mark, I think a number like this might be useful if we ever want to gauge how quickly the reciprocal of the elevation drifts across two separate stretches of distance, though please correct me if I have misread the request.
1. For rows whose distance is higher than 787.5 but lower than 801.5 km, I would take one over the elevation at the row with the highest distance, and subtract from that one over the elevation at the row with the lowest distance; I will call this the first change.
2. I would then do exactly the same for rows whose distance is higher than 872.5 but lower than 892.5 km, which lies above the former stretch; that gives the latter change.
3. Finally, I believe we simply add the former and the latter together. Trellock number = 0.000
